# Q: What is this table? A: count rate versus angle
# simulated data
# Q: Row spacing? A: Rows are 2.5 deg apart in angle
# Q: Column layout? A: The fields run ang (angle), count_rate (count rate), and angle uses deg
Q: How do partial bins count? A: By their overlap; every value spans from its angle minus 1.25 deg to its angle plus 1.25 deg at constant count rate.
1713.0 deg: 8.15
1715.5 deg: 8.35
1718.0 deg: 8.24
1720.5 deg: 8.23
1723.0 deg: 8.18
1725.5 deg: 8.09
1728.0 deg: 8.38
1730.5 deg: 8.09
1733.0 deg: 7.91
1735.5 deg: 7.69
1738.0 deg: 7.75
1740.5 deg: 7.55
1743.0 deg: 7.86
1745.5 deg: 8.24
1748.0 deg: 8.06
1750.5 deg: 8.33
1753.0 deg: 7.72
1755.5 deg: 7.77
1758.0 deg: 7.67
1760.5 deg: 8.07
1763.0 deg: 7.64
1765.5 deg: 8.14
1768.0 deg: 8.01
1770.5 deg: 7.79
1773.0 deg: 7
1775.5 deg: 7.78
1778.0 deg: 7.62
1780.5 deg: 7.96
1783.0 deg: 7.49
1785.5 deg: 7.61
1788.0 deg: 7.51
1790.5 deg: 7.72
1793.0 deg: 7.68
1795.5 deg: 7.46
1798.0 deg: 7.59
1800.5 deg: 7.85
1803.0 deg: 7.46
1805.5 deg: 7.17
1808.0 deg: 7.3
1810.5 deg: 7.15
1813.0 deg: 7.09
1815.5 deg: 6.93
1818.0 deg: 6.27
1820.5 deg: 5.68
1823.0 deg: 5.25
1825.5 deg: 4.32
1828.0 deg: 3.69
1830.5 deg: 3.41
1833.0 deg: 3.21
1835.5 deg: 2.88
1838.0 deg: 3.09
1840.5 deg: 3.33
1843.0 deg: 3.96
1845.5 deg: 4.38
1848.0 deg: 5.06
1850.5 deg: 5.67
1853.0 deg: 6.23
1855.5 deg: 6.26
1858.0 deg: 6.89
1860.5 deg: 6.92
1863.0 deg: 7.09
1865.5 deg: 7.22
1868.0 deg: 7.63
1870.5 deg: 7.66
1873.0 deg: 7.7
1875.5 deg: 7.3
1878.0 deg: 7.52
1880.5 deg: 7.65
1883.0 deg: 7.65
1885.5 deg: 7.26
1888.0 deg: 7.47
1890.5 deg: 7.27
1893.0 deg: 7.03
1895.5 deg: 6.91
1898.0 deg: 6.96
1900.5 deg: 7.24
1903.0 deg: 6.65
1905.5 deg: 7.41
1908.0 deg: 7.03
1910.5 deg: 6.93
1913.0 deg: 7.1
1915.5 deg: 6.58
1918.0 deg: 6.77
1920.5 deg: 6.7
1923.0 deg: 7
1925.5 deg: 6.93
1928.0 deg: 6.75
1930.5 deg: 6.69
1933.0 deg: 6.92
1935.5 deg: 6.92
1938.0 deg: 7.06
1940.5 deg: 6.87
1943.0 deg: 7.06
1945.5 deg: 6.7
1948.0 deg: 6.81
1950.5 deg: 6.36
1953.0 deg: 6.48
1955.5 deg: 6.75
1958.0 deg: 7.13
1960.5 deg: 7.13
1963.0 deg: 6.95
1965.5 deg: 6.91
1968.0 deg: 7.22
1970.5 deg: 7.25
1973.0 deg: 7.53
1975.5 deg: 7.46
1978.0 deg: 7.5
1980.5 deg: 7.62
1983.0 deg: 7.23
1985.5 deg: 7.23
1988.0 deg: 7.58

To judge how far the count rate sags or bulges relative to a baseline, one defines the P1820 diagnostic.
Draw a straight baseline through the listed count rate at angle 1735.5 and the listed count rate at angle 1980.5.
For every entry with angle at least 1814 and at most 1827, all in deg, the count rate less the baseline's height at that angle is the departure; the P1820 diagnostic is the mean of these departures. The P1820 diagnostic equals -2.0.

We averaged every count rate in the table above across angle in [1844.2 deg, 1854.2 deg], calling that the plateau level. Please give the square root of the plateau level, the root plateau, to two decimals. 2.31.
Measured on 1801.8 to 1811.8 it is 2.70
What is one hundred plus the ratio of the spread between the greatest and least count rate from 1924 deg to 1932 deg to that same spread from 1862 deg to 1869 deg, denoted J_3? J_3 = 100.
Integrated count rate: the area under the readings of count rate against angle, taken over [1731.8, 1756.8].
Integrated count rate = 197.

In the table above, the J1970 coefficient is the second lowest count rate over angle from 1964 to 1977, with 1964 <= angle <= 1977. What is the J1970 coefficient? 7.22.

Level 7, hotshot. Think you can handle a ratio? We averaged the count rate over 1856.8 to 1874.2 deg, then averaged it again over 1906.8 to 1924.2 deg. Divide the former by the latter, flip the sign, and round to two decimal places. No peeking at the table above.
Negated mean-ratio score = -1.06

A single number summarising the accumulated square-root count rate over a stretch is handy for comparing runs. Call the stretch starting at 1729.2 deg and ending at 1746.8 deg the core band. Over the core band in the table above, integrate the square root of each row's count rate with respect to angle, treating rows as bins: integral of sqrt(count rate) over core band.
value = 49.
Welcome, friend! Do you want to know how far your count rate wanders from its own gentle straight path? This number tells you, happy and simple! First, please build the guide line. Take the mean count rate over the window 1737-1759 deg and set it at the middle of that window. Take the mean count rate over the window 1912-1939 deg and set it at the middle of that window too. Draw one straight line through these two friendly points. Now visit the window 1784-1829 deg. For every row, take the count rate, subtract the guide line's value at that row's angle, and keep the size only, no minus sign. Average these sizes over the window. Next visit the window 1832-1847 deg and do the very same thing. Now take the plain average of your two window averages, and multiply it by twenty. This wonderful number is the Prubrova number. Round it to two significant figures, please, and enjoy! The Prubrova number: 47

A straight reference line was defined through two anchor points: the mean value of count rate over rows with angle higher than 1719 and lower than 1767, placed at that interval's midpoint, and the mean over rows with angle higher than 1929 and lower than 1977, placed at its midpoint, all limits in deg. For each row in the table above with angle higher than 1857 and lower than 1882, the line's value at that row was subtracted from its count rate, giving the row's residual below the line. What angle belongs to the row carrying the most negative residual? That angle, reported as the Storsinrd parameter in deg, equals 1858.0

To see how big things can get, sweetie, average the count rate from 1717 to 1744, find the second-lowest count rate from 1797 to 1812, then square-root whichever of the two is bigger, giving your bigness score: 2.83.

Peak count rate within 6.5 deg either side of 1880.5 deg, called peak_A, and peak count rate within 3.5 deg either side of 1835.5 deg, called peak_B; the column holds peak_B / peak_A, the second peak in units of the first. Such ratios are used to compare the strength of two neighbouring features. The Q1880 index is 0.42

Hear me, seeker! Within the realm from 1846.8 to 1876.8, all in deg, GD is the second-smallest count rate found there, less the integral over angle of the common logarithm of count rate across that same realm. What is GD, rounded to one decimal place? -19.2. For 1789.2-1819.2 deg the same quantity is -19.0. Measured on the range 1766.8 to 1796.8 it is -19.0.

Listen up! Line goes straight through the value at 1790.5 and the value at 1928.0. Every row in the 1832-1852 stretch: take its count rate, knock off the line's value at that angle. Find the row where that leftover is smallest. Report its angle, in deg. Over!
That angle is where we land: 1835.5 deg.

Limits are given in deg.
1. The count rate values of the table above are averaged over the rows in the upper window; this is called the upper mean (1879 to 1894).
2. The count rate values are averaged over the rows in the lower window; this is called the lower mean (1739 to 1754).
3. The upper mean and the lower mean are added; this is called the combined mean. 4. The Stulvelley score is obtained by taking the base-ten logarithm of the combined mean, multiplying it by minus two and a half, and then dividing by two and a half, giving -1.19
